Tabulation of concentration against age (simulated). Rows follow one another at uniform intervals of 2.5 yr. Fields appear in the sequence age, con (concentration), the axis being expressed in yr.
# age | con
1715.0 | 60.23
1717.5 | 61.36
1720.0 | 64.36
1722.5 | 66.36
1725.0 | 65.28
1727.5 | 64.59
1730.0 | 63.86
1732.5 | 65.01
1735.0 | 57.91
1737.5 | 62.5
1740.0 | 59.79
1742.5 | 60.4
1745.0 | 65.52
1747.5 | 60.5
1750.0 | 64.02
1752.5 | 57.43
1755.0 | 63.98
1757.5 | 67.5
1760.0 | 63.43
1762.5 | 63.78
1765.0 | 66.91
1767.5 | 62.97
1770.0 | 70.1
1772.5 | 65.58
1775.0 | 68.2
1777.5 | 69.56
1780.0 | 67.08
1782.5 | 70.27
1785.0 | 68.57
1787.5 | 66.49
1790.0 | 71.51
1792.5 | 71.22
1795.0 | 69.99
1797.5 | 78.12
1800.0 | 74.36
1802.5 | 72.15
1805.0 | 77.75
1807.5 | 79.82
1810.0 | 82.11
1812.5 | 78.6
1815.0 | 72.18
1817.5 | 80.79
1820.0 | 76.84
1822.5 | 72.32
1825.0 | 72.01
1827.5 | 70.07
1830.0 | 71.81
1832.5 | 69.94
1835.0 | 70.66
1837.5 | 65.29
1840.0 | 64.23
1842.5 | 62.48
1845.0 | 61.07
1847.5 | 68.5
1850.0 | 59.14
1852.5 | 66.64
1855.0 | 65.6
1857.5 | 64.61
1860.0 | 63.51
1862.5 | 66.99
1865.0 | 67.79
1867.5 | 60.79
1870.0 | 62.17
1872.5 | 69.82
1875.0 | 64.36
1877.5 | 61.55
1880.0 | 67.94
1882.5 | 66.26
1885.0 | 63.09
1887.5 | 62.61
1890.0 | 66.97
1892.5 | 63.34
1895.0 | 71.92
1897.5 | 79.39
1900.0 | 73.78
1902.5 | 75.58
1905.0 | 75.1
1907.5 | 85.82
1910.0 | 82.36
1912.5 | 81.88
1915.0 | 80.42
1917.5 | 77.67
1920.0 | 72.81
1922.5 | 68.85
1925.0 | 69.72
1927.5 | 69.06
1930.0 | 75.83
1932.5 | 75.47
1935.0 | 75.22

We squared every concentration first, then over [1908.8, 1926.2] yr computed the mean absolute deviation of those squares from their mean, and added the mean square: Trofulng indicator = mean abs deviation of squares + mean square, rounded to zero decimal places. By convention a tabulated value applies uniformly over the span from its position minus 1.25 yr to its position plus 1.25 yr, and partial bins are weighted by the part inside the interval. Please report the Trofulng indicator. 6591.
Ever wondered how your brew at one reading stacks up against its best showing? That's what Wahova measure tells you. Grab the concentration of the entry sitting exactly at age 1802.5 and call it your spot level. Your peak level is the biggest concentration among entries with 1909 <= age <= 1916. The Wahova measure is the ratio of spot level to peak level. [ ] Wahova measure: 0.88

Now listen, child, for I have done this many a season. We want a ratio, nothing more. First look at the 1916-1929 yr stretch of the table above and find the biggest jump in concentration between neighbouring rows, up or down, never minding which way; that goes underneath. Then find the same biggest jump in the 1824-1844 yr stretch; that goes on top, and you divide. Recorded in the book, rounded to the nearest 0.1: 1.1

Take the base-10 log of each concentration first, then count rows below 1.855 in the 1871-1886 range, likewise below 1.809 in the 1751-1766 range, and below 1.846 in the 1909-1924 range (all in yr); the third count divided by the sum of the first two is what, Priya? 0.1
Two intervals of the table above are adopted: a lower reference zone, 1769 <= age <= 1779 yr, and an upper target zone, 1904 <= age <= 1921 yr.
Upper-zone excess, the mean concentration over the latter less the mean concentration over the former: 11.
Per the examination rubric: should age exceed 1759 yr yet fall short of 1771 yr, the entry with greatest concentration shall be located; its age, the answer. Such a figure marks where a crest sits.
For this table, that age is 1770.0 yr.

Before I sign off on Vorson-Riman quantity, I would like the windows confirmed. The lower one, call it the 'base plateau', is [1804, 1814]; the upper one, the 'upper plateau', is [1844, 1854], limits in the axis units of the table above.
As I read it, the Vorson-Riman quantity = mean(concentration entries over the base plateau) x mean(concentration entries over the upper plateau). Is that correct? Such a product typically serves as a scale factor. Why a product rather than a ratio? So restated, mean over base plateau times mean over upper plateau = 5080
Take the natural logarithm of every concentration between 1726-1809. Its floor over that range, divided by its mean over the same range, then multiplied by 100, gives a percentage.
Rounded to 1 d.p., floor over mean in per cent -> 96.4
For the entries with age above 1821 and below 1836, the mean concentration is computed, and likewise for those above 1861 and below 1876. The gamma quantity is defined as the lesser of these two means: 65.3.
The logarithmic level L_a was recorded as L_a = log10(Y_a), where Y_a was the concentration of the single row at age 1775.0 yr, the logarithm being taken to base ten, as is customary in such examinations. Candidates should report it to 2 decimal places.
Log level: 1.83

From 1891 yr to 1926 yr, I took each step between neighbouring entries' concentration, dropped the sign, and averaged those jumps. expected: 4.04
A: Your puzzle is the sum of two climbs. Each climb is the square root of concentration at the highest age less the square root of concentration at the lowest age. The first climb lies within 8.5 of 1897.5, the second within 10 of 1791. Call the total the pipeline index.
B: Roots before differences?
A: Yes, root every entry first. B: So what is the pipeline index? 0.72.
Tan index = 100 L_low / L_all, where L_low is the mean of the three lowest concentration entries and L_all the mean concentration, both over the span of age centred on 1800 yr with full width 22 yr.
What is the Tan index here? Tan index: 94.3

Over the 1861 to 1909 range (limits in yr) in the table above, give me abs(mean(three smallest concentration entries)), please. 61.5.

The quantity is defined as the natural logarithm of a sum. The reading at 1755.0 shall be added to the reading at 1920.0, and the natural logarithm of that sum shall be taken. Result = 4.92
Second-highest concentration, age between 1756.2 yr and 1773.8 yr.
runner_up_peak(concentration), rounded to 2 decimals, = 67.50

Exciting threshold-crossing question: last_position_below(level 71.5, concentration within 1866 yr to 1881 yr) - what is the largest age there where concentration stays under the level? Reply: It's 1880.0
